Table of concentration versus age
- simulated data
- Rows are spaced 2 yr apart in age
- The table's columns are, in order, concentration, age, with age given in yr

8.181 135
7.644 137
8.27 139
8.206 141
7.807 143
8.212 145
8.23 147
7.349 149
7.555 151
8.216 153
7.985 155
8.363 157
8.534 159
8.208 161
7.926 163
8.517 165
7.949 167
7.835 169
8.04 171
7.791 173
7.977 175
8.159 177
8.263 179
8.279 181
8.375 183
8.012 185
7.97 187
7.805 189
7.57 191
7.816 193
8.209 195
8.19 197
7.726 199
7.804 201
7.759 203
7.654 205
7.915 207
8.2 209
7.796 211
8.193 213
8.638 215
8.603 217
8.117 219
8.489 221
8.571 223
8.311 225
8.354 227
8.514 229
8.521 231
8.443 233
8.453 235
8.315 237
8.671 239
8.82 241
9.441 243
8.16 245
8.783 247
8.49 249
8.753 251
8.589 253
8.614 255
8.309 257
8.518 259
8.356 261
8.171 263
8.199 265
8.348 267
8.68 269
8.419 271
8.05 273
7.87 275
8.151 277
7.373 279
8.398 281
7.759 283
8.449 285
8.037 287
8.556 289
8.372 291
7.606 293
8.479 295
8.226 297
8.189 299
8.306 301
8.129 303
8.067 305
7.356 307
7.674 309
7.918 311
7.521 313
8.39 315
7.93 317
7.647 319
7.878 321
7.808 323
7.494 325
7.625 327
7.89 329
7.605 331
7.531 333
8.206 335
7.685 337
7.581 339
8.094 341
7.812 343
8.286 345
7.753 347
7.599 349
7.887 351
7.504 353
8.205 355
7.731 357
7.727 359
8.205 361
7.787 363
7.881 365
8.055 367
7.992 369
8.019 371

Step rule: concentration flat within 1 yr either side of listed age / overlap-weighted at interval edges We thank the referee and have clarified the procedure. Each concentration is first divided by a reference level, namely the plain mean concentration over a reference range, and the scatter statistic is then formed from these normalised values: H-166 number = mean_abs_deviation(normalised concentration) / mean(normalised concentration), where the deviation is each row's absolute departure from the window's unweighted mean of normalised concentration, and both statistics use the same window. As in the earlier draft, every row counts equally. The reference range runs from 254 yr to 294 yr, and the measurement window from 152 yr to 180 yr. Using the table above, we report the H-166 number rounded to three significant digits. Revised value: 0.0242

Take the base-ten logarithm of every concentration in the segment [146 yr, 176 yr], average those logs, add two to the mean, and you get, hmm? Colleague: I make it 2.90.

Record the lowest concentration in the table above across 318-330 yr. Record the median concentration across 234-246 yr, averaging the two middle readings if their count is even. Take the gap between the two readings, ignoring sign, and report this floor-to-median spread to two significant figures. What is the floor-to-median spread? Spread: 1.1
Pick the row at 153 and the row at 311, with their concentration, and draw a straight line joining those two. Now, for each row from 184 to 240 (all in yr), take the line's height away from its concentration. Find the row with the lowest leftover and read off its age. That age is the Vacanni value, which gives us 191 yr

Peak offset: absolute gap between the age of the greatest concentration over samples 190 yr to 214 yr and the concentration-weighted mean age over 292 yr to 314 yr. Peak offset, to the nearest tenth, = 107.9 yr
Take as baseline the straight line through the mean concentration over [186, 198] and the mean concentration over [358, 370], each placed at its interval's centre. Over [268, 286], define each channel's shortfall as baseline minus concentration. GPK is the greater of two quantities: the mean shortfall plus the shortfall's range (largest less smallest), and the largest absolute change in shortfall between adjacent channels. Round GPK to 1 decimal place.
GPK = 1.1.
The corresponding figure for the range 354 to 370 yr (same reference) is 0.5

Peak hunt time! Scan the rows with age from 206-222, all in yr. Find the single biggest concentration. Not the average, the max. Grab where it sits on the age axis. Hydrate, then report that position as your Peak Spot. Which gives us 215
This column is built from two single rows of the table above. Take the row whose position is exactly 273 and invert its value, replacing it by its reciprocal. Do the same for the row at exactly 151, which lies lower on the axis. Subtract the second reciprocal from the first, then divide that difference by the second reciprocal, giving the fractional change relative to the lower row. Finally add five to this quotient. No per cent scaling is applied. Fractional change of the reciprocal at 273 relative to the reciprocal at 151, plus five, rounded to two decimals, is 4.94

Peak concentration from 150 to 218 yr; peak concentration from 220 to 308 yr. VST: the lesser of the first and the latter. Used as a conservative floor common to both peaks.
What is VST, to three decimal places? 8.638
